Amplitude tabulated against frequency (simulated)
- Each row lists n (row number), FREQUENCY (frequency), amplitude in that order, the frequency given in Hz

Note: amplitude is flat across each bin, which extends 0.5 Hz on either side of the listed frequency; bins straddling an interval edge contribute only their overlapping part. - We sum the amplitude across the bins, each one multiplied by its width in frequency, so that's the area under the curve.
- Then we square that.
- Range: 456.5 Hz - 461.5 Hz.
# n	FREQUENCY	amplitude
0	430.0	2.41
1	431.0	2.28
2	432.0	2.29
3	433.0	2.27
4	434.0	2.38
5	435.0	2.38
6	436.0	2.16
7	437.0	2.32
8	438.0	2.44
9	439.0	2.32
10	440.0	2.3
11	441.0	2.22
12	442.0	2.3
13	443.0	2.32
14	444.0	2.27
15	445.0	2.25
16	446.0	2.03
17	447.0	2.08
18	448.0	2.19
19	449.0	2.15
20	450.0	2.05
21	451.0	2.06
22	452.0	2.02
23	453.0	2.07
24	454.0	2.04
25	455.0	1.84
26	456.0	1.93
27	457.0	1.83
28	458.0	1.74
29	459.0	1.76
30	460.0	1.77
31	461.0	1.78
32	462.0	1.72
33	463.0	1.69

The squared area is 79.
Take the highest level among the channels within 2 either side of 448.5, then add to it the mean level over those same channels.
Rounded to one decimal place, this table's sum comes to 4.3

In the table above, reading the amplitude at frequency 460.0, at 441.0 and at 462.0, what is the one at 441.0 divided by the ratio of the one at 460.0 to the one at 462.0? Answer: 2.16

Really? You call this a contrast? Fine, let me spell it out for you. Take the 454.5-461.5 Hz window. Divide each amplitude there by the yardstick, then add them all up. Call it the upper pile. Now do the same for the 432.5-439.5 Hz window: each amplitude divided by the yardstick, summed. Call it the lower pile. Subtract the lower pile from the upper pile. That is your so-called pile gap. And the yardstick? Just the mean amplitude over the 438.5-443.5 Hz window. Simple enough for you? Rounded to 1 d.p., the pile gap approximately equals -1.6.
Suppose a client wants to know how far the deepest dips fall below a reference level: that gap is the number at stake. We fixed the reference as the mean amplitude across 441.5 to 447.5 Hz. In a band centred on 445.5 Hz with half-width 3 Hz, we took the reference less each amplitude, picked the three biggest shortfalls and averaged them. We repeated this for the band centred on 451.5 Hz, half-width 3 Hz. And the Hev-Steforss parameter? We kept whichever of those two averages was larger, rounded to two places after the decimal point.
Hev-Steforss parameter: 0.17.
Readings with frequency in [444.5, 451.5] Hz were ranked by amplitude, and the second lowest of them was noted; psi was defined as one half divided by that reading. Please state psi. 0.24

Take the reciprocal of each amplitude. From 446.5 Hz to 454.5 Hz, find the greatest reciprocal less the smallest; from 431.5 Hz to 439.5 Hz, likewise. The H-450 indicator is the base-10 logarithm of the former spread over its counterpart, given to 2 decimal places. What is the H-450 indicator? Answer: -0.14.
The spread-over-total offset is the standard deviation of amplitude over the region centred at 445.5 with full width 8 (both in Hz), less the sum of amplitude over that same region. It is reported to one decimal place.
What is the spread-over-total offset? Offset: -17.5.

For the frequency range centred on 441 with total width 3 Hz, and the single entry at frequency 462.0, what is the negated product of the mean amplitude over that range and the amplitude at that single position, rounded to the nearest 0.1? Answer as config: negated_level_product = -3.9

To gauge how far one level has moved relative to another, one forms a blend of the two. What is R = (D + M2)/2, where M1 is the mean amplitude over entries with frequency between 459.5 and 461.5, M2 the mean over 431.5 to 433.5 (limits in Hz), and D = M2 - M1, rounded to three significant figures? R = 1.39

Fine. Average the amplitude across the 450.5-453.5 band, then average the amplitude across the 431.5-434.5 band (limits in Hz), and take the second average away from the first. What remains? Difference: -0.26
